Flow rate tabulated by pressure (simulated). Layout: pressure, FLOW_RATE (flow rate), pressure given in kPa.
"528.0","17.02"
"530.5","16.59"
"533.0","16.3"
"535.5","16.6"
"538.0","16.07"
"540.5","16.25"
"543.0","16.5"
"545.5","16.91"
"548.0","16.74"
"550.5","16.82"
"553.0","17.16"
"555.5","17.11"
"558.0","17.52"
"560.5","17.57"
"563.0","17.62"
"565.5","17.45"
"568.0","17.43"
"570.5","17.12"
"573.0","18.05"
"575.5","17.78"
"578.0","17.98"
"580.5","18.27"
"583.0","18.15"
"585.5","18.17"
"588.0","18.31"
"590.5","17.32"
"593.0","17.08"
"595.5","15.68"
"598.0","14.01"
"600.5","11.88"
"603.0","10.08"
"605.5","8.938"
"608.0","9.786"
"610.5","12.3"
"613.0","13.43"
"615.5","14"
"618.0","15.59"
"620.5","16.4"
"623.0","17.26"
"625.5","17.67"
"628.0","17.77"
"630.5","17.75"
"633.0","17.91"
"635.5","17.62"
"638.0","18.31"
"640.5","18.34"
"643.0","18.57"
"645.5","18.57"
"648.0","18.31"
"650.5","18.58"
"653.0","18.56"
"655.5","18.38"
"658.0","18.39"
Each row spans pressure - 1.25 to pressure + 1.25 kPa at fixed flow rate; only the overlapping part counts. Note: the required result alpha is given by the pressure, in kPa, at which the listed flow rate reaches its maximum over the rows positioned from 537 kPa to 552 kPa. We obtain 545.5 kPa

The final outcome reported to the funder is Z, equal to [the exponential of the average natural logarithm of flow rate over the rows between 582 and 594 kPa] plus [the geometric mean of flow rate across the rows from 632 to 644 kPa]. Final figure 35.9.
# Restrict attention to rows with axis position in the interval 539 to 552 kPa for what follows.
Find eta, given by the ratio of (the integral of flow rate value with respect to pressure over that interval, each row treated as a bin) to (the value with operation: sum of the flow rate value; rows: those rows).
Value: 2.60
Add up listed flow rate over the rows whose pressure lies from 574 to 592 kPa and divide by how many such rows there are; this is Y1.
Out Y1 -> 18.0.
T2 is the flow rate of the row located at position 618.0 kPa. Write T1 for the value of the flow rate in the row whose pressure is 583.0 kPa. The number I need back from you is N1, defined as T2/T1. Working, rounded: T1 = 18.15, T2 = 15.59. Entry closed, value 0.86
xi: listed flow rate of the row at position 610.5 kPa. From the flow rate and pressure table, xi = 12.3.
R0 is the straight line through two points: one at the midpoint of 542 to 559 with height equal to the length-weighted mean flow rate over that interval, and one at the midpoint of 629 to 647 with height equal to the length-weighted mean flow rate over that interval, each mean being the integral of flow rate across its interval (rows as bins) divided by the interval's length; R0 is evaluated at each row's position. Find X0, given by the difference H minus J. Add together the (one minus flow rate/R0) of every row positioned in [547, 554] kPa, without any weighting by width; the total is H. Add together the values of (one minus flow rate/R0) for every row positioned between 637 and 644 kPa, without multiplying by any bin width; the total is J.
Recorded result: 0.0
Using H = 0.01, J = -0.04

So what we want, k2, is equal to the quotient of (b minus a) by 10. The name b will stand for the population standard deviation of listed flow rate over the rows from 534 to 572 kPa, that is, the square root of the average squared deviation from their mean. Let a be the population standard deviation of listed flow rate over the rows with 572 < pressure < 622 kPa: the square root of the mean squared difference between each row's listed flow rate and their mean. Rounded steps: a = 3.1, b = 0.5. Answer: -0.26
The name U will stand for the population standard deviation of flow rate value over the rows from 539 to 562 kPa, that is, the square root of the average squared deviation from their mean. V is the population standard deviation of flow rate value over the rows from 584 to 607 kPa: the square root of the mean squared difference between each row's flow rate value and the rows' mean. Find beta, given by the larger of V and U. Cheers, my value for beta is 3.4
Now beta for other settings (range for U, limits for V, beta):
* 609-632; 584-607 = 3.4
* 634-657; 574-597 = 0.8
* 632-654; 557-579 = 0.3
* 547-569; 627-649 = 0.3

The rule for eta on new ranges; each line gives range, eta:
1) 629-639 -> 2.50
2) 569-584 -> 2.50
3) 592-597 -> 2.48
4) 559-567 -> 2.67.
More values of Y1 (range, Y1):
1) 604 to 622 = 12.9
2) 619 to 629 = 17.3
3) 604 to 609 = 9.4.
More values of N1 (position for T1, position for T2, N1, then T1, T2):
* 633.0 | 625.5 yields 0.99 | 17.91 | 17.67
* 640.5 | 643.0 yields 1.01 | 18.34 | 18.57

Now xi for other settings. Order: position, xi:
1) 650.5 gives 18.58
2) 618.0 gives 15.59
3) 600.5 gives 11.88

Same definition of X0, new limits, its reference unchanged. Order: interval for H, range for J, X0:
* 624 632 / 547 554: 0.0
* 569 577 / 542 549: -0.1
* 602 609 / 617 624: 1.1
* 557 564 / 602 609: -1.5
